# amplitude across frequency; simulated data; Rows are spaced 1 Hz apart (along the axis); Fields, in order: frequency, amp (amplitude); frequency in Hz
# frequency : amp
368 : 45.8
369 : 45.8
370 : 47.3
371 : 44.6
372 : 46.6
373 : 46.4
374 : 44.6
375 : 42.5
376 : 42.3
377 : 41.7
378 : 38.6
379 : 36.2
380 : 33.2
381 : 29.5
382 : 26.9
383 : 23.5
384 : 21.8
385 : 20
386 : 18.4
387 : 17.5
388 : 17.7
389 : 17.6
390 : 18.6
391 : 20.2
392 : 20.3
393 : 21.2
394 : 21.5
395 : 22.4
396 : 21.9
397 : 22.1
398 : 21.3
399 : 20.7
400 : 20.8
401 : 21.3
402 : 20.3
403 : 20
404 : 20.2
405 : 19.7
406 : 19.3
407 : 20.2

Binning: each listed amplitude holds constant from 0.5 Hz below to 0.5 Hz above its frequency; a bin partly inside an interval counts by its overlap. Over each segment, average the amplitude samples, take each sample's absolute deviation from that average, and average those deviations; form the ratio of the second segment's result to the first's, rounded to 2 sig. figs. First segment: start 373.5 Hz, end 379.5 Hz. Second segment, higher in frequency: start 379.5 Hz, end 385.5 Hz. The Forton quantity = 1.7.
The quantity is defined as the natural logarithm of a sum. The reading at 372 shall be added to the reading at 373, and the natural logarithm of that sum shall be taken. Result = 4.5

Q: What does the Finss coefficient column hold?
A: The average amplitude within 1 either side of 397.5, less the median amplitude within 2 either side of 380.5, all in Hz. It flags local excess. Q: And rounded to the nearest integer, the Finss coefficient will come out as -10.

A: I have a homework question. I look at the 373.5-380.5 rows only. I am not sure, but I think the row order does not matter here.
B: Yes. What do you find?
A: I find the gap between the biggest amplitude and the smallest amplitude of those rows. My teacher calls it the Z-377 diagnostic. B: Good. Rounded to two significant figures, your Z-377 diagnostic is 11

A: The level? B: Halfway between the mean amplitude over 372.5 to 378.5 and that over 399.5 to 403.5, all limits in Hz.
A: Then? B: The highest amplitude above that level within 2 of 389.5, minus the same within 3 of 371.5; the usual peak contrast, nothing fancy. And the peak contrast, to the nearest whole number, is -27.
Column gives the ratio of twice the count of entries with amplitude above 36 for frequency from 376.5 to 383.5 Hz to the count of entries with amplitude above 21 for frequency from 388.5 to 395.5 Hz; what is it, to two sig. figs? 2.0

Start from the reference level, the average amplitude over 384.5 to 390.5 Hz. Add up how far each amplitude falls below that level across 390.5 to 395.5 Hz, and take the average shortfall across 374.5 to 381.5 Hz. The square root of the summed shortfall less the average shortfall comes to 2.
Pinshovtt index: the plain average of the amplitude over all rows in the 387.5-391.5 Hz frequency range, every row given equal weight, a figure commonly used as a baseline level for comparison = 19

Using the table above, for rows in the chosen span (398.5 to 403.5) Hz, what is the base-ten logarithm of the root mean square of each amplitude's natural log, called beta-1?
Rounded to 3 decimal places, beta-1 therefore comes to 0.481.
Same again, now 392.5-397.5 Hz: 0.489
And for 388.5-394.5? 0.476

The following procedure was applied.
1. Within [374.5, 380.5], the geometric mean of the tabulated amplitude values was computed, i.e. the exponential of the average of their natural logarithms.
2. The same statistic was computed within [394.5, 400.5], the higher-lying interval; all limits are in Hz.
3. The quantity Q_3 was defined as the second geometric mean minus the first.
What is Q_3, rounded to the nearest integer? -17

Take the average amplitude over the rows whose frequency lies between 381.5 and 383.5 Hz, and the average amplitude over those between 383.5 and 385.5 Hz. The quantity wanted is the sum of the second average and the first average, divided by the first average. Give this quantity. 1.83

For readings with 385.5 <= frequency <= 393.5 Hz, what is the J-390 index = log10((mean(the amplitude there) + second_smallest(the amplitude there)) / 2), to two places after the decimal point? 1.26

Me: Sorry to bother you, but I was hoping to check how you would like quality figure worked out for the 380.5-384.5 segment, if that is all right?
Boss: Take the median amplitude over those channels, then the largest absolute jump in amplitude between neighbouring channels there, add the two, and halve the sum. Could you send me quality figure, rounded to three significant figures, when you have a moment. 14.3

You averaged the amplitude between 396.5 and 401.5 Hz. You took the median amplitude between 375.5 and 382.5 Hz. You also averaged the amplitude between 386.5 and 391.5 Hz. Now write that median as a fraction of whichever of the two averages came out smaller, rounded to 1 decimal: 2.0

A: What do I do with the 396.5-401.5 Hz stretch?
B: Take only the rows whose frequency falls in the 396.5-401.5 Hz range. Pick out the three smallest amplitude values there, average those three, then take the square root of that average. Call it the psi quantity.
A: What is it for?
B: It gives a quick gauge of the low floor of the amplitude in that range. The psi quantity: 4.6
